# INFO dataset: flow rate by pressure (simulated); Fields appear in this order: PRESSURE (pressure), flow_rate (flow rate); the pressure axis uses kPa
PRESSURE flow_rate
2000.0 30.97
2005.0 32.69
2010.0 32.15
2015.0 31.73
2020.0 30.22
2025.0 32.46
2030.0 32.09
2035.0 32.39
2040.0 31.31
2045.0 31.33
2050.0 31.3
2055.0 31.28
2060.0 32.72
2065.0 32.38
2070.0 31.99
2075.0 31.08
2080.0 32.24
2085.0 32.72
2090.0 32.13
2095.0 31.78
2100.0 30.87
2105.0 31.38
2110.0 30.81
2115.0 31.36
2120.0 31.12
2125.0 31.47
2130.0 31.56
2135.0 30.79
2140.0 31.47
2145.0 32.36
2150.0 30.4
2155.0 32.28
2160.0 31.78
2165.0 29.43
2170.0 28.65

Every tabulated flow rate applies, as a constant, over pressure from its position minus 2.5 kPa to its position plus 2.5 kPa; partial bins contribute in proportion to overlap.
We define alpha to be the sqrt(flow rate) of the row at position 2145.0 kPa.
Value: 5.69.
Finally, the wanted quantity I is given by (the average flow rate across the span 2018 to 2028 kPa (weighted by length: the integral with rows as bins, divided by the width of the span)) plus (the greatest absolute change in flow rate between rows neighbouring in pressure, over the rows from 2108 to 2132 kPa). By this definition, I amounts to 32.0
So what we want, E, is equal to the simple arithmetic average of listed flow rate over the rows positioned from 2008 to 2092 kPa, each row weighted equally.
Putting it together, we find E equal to 31.9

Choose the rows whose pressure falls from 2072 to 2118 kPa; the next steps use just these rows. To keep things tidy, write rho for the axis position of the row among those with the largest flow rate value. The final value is 2085.0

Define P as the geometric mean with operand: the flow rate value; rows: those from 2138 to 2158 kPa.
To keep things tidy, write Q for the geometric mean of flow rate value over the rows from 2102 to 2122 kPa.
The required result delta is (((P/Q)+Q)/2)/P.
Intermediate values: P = 31.6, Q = 31.2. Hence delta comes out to 0.509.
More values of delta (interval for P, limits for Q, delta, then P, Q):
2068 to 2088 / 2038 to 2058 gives 0.505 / 32.0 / 31.3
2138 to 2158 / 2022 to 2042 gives 0.523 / 31.6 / 32.1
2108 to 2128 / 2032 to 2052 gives 0.522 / 31.2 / 31.6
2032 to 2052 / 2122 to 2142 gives 0.512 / 31.6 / 31.3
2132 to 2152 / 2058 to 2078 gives 0.528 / 31.2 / 32.0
